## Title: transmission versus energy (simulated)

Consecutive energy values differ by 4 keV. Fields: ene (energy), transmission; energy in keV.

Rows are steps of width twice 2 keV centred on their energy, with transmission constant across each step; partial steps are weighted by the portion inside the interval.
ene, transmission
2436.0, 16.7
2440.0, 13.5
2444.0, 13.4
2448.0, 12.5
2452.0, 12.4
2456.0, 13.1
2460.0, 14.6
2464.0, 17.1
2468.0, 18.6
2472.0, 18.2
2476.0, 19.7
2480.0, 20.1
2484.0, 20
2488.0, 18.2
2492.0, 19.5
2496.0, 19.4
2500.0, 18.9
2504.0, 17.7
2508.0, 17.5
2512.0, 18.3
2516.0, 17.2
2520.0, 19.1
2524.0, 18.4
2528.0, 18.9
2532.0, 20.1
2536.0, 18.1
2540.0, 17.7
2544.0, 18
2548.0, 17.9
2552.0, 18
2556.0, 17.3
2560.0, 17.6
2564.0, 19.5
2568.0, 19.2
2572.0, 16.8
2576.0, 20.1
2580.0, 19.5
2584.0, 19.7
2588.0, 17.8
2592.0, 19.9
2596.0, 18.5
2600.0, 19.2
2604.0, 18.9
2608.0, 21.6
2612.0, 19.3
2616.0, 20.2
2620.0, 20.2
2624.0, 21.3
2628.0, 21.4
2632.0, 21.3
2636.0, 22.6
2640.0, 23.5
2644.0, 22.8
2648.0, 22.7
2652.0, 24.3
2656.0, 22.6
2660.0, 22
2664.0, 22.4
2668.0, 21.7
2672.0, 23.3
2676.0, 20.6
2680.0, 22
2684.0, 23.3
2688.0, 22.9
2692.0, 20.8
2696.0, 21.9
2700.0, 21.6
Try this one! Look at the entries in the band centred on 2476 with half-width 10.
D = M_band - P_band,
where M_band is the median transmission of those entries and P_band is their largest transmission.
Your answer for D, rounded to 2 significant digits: -0.40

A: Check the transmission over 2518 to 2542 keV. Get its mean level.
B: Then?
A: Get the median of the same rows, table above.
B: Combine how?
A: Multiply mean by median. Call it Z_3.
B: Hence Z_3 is 349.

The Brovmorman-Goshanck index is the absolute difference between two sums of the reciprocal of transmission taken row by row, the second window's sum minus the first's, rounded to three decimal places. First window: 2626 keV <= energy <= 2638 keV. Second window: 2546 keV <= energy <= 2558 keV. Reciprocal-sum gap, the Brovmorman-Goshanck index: 0.031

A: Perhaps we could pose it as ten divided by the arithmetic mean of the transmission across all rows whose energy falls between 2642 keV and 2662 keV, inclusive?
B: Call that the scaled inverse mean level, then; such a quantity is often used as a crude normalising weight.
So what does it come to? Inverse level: 0.44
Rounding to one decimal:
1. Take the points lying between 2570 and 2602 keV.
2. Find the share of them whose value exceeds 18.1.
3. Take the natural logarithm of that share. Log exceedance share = -0.3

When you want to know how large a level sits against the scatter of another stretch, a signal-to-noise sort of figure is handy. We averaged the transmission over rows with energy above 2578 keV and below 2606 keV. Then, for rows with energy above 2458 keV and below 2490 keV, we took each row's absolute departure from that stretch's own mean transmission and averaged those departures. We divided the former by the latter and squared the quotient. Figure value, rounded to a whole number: 219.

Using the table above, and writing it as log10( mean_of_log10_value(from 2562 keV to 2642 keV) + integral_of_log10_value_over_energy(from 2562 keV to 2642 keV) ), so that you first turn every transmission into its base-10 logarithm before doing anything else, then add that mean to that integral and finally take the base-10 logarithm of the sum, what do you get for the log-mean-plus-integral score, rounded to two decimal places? 2.02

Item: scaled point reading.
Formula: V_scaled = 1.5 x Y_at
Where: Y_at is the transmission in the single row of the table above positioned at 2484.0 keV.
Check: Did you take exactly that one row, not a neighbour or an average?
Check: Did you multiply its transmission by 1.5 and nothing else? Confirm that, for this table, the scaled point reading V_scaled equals 30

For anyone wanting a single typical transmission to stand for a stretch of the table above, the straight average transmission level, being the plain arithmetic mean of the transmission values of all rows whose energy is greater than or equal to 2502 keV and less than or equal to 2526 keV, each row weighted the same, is 18.0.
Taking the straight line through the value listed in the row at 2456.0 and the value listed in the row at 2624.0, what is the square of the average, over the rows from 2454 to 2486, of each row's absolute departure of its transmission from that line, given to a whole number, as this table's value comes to 15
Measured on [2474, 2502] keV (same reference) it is 22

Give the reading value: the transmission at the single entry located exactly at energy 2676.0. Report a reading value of 20.6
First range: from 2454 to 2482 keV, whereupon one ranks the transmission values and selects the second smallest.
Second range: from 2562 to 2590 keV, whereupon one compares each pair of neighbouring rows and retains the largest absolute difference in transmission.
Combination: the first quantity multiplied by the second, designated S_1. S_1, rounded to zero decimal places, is 48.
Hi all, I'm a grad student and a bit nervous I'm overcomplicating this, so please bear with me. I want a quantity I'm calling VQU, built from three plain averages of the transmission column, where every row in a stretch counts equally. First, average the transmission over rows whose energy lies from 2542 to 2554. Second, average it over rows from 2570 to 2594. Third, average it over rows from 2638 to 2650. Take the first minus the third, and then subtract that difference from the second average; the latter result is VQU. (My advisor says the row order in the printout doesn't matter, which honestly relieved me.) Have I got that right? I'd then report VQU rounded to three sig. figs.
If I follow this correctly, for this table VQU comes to 24.0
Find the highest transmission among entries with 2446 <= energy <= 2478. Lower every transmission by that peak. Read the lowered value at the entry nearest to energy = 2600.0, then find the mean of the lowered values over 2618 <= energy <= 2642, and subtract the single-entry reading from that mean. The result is 2.5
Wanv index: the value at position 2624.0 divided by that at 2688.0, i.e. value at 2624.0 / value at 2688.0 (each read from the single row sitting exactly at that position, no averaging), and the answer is 0.93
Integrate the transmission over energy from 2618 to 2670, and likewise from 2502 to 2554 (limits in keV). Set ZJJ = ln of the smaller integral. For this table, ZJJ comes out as 6.854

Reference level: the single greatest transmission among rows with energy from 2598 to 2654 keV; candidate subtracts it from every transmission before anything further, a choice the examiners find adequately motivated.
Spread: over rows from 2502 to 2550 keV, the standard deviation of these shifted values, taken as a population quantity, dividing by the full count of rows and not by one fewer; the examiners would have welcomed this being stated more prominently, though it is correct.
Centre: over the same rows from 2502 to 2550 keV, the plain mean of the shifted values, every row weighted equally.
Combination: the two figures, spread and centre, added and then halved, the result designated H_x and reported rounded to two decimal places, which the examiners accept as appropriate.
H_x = -2.65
